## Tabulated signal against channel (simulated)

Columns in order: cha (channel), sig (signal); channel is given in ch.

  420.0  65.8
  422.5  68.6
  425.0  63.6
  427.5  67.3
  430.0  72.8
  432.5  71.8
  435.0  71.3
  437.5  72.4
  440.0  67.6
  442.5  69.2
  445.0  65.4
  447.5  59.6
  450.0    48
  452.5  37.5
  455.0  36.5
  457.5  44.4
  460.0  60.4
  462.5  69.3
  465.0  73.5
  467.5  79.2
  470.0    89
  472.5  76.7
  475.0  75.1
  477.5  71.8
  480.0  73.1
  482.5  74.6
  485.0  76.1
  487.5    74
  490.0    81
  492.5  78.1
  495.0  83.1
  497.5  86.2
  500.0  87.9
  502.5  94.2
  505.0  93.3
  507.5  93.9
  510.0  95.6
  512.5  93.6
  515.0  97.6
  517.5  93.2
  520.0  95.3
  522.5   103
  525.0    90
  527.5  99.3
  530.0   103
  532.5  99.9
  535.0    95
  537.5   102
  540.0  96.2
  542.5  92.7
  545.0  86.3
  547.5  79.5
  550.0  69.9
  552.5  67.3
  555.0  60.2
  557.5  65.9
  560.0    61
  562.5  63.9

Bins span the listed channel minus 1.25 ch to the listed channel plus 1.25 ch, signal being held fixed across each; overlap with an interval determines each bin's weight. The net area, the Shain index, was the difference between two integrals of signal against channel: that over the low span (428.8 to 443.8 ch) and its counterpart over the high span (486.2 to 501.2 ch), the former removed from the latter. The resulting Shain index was 163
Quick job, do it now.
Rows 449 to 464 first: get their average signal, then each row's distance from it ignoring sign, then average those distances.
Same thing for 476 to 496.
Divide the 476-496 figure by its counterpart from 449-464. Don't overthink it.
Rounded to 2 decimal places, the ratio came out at 0.31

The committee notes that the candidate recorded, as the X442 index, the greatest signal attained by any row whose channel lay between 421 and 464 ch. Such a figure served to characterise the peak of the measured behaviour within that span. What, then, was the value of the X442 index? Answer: 72.8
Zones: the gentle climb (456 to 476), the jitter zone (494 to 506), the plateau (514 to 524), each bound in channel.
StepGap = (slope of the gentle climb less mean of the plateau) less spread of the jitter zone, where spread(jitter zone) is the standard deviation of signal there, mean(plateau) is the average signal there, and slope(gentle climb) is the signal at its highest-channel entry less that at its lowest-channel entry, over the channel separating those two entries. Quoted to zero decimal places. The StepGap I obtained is -100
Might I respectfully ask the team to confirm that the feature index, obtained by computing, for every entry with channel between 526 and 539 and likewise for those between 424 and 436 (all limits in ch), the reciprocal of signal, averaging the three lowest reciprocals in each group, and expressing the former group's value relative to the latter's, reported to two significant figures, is 0.71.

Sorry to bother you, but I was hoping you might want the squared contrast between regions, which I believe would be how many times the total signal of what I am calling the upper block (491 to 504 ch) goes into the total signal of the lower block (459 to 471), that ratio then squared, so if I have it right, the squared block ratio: 0.75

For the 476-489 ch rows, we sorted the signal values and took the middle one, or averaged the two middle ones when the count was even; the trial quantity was 74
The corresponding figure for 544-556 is 70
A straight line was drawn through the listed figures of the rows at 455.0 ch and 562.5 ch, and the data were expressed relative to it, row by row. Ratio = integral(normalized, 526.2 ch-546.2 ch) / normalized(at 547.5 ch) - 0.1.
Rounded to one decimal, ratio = 25.5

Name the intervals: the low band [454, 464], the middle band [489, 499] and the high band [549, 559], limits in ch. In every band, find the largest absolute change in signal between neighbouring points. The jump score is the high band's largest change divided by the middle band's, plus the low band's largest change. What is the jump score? 17.4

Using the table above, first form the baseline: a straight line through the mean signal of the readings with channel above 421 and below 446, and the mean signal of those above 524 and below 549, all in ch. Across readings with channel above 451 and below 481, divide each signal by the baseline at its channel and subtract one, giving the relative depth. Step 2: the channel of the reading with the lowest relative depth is 455.0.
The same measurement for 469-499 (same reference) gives 487.5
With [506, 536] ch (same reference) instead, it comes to 525.0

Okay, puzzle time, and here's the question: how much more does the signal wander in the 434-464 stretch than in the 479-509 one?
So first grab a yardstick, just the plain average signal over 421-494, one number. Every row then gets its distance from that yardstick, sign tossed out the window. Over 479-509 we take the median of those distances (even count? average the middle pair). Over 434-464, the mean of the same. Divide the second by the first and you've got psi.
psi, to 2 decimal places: 0.79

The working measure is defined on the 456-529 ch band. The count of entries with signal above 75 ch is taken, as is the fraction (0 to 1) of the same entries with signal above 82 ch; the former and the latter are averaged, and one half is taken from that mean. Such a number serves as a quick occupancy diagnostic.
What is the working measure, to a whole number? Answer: 10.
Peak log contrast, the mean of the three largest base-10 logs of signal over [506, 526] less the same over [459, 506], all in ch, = 0.030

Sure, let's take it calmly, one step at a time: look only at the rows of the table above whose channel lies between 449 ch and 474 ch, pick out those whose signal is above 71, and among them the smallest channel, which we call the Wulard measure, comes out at 465.0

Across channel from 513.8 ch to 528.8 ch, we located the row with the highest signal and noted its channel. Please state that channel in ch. 522.5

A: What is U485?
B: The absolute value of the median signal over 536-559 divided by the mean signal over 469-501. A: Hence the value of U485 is 1.01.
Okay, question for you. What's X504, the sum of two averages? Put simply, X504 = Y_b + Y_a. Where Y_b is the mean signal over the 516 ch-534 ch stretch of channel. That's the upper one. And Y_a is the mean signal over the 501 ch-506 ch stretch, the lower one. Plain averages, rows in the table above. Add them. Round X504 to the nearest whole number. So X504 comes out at 191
